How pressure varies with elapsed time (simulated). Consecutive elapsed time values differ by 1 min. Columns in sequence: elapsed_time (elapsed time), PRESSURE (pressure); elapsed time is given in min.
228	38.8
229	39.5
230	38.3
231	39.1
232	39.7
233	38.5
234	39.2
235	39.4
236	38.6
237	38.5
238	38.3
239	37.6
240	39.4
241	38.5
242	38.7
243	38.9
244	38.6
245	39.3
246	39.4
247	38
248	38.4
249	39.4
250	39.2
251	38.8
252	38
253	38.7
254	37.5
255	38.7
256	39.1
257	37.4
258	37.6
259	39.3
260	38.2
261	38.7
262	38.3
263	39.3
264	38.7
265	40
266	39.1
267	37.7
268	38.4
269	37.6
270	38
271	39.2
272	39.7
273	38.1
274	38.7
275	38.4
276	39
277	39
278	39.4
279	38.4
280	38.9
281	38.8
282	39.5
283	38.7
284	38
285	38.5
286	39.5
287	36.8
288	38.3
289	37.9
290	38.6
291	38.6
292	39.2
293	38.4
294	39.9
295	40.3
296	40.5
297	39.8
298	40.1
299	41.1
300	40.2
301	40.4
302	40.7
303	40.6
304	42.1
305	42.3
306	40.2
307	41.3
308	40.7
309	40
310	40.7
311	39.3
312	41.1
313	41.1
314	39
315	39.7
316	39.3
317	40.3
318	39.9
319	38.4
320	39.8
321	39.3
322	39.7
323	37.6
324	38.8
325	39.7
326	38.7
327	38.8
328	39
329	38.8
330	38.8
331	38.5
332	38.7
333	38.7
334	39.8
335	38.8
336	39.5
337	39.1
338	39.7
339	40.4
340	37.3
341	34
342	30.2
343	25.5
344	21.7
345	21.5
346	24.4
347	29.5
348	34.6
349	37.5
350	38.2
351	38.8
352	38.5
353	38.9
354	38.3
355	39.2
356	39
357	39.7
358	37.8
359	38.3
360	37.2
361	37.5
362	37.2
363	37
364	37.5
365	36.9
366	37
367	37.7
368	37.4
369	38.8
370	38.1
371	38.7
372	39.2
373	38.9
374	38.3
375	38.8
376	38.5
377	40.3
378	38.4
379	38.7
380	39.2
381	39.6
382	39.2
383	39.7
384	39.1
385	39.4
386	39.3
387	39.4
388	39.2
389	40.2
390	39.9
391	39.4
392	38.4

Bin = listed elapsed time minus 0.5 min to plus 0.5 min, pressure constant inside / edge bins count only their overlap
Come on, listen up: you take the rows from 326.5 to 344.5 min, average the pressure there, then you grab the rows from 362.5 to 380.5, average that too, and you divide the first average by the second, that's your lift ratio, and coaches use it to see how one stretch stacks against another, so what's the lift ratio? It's 0.953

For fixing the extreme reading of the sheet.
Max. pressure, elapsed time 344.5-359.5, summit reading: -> 39.7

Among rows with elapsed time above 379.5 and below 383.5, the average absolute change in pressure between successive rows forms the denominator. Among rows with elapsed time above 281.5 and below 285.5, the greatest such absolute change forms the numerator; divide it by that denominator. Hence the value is 1.8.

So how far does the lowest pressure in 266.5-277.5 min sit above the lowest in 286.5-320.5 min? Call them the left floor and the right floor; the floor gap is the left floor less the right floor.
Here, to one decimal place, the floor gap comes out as 0.8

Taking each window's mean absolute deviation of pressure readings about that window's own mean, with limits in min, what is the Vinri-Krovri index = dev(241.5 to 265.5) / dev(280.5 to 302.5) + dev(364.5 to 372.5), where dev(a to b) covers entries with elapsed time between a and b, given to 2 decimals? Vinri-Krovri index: 1.28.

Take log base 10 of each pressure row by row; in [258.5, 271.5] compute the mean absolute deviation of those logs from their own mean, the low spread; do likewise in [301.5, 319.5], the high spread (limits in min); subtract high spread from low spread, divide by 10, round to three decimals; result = 0.000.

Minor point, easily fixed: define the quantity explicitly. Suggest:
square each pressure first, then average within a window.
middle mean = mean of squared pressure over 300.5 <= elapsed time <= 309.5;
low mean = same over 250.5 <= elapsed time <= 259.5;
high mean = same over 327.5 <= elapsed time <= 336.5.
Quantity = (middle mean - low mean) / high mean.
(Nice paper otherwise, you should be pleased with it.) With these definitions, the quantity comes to 0.13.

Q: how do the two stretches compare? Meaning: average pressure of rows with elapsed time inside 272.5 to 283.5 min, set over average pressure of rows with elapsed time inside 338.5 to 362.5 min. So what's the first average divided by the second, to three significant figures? 1.12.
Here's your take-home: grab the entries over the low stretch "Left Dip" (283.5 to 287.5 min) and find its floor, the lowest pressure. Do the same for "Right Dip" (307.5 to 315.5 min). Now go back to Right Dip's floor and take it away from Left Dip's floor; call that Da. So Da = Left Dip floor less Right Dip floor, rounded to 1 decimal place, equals -2.2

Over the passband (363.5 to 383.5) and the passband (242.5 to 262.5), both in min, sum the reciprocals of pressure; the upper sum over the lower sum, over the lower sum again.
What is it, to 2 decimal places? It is 1.93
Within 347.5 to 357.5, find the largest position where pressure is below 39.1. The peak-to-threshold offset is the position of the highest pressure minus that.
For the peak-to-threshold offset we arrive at 1 min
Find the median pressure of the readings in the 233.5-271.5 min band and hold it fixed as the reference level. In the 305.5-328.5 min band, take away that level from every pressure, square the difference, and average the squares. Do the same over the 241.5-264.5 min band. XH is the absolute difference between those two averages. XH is 1.4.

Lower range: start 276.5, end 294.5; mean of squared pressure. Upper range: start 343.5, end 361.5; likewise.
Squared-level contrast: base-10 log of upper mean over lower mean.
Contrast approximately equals -0.074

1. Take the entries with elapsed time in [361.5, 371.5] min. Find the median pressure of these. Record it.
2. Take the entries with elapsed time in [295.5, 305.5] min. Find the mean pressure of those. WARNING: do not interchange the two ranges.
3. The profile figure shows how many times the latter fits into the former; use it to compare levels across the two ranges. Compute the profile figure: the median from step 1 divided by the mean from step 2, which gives 0.92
